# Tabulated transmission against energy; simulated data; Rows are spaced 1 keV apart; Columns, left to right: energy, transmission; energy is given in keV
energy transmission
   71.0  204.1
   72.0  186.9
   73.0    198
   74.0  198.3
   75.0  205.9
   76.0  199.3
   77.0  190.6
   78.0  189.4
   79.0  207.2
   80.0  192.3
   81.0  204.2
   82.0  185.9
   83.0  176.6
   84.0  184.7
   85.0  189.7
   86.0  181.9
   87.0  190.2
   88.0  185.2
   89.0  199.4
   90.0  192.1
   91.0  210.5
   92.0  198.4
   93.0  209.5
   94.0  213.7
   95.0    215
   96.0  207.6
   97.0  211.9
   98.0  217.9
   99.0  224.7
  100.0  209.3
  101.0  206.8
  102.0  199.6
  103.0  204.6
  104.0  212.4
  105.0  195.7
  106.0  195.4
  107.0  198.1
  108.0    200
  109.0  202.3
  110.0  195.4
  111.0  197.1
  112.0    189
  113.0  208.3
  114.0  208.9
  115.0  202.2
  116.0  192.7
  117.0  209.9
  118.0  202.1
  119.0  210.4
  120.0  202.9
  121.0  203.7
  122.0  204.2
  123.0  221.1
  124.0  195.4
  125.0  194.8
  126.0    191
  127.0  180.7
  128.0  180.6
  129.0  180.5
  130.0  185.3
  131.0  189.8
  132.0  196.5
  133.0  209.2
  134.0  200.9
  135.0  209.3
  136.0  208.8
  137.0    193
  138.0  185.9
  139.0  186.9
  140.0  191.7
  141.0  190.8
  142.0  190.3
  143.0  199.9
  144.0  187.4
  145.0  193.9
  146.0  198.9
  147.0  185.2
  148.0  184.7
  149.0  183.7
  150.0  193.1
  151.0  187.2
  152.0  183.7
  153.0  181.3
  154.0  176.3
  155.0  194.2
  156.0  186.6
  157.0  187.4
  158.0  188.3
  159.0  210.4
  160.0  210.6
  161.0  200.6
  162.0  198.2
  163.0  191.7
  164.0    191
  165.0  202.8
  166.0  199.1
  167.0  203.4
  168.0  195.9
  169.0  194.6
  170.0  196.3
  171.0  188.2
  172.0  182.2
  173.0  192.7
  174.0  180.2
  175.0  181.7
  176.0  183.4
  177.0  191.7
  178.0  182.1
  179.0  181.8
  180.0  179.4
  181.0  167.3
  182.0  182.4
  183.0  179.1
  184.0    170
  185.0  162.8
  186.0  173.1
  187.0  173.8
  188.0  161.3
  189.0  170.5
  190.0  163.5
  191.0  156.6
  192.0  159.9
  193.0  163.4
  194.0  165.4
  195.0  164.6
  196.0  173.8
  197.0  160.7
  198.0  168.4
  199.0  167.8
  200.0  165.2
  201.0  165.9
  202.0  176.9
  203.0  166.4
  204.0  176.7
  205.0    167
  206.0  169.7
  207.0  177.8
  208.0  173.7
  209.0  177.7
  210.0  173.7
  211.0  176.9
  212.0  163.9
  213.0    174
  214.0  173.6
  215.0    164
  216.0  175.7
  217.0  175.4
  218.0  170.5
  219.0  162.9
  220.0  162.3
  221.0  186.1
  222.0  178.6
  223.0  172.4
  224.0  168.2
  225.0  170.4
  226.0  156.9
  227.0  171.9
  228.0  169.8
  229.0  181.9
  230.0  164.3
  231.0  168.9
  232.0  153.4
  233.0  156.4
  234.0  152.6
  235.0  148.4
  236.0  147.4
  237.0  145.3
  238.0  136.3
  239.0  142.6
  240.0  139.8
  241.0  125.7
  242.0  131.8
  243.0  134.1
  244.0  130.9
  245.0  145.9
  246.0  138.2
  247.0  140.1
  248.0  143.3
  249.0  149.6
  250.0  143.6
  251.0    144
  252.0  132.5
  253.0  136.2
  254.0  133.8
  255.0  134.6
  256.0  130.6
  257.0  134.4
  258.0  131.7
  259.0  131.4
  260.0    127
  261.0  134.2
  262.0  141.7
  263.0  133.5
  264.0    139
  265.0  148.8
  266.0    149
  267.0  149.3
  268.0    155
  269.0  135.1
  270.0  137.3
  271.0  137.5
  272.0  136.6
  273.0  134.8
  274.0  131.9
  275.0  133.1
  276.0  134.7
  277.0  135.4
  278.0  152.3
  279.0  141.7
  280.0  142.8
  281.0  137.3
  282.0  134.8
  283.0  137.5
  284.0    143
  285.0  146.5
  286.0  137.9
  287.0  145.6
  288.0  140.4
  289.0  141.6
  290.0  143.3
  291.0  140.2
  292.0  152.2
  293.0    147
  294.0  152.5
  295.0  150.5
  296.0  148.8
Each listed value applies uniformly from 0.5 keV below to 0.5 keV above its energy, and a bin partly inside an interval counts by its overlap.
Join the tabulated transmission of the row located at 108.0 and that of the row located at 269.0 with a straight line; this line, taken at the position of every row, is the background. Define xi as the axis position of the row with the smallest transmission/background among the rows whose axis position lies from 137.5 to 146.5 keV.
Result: 138.0 keV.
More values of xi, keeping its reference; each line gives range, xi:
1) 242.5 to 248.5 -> 244.0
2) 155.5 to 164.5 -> 156.0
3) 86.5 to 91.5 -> 88.0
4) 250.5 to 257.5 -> 256.0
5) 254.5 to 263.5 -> 260.0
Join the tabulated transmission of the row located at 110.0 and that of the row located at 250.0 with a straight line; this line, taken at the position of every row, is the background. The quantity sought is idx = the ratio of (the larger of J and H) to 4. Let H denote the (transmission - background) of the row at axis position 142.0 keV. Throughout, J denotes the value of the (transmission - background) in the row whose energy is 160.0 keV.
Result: 8.4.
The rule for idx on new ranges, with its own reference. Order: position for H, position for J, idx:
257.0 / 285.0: 4.0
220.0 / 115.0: 2.2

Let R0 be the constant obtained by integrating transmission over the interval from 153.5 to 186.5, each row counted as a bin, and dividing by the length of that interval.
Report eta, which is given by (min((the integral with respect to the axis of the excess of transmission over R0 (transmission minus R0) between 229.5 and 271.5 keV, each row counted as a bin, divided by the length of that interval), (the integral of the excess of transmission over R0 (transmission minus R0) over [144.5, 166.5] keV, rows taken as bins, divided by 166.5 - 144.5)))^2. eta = 2184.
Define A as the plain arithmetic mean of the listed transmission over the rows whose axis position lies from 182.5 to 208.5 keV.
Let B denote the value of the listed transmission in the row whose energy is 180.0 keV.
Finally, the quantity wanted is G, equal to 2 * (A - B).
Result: -22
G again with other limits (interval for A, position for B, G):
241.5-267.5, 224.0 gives -60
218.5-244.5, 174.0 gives -48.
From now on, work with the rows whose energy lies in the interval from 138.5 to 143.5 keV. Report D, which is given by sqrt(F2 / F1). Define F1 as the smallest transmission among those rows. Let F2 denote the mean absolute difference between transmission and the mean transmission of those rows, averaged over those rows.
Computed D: 0.131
